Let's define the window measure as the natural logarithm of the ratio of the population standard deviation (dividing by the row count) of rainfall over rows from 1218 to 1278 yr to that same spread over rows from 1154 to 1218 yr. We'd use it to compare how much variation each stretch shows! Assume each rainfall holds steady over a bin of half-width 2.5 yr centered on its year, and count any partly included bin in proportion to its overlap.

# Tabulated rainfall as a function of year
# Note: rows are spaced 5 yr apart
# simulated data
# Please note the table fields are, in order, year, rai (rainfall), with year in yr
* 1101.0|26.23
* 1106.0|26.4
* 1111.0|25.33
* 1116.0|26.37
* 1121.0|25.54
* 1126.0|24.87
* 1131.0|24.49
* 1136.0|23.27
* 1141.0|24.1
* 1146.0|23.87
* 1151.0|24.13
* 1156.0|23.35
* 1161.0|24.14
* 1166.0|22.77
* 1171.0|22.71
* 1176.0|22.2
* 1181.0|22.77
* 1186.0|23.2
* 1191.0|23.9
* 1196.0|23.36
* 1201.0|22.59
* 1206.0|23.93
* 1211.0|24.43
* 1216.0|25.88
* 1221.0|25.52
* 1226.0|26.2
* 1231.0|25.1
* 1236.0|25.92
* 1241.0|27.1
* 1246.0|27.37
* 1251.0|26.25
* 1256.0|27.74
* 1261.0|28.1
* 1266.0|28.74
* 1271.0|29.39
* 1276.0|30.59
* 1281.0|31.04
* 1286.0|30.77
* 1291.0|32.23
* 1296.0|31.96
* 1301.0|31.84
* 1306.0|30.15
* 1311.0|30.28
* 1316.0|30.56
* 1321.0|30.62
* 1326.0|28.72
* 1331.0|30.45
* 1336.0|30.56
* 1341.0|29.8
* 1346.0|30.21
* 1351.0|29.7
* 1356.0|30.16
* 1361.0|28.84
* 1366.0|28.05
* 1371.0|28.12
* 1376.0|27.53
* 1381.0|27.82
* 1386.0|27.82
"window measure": 0.5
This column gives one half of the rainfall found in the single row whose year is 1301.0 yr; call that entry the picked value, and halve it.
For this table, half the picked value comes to 15.9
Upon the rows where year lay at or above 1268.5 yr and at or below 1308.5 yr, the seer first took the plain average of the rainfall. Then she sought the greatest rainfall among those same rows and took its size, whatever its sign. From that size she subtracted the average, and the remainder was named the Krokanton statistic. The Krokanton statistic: 1.2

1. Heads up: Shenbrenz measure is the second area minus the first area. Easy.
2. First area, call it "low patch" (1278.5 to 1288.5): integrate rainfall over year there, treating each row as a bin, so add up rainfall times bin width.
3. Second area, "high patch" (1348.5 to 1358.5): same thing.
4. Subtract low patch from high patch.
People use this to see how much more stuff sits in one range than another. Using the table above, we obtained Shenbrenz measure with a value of -10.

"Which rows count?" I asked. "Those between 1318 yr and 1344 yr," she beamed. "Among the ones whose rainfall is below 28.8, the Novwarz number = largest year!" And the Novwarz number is 1326.0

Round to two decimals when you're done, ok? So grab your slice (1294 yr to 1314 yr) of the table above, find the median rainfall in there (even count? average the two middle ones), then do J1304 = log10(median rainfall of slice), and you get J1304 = 1.49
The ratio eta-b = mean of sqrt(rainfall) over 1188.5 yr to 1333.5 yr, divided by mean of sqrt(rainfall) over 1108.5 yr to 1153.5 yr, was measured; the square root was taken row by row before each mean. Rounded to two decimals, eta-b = 1.06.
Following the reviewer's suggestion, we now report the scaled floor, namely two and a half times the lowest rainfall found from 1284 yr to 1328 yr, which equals 72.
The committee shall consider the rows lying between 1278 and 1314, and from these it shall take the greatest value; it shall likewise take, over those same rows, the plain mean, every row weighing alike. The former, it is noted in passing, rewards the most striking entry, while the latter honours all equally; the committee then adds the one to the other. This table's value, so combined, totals 63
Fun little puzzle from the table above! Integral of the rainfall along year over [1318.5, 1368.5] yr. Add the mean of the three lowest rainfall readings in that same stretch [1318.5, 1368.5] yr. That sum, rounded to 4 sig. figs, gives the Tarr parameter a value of 1514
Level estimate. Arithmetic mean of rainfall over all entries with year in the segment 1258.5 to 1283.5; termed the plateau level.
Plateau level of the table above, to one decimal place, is 29.6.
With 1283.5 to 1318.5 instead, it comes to 31.1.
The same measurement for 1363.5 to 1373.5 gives 28.1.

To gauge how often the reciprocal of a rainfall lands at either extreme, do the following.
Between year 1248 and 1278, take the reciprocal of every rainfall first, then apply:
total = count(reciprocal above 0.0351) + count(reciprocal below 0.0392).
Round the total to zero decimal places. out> 9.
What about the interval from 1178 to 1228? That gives 13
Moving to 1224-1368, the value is 37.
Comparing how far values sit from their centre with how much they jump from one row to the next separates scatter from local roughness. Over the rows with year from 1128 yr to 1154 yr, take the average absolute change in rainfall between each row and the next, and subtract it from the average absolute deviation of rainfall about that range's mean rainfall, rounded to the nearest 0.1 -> -0.3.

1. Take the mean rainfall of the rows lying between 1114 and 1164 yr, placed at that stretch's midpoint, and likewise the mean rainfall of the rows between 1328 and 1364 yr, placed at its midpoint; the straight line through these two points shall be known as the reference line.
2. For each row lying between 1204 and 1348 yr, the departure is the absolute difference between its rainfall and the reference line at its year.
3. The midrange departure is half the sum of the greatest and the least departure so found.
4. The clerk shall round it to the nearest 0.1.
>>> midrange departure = 1.9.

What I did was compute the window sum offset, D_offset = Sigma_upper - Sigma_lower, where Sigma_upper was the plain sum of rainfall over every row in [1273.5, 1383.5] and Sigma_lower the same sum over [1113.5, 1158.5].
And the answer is 440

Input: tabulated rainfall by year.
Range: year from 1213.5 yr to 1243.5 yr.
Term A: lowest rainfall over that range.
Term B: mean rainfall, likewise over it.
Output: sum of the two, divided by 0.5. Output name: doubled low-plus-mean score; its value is 102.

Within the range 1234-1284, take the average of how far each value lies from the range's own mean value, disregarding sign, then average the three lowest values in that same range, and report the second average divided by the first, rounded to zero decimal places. 19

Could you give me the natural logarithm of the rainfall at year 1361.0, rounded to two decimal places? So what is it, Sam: 3.36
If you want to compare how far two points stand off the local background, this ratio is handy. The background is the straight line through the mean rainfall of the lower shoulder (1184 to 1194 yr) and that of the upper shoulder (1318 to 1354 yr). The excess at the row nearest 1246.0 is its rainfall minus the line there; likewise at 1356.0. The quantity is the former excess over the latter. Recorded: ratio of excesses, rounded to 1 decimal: -1.8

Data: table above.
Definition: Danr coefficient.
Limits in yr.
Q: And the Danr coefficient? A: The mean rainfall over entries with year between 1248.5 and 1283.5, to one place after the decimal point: 28.8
